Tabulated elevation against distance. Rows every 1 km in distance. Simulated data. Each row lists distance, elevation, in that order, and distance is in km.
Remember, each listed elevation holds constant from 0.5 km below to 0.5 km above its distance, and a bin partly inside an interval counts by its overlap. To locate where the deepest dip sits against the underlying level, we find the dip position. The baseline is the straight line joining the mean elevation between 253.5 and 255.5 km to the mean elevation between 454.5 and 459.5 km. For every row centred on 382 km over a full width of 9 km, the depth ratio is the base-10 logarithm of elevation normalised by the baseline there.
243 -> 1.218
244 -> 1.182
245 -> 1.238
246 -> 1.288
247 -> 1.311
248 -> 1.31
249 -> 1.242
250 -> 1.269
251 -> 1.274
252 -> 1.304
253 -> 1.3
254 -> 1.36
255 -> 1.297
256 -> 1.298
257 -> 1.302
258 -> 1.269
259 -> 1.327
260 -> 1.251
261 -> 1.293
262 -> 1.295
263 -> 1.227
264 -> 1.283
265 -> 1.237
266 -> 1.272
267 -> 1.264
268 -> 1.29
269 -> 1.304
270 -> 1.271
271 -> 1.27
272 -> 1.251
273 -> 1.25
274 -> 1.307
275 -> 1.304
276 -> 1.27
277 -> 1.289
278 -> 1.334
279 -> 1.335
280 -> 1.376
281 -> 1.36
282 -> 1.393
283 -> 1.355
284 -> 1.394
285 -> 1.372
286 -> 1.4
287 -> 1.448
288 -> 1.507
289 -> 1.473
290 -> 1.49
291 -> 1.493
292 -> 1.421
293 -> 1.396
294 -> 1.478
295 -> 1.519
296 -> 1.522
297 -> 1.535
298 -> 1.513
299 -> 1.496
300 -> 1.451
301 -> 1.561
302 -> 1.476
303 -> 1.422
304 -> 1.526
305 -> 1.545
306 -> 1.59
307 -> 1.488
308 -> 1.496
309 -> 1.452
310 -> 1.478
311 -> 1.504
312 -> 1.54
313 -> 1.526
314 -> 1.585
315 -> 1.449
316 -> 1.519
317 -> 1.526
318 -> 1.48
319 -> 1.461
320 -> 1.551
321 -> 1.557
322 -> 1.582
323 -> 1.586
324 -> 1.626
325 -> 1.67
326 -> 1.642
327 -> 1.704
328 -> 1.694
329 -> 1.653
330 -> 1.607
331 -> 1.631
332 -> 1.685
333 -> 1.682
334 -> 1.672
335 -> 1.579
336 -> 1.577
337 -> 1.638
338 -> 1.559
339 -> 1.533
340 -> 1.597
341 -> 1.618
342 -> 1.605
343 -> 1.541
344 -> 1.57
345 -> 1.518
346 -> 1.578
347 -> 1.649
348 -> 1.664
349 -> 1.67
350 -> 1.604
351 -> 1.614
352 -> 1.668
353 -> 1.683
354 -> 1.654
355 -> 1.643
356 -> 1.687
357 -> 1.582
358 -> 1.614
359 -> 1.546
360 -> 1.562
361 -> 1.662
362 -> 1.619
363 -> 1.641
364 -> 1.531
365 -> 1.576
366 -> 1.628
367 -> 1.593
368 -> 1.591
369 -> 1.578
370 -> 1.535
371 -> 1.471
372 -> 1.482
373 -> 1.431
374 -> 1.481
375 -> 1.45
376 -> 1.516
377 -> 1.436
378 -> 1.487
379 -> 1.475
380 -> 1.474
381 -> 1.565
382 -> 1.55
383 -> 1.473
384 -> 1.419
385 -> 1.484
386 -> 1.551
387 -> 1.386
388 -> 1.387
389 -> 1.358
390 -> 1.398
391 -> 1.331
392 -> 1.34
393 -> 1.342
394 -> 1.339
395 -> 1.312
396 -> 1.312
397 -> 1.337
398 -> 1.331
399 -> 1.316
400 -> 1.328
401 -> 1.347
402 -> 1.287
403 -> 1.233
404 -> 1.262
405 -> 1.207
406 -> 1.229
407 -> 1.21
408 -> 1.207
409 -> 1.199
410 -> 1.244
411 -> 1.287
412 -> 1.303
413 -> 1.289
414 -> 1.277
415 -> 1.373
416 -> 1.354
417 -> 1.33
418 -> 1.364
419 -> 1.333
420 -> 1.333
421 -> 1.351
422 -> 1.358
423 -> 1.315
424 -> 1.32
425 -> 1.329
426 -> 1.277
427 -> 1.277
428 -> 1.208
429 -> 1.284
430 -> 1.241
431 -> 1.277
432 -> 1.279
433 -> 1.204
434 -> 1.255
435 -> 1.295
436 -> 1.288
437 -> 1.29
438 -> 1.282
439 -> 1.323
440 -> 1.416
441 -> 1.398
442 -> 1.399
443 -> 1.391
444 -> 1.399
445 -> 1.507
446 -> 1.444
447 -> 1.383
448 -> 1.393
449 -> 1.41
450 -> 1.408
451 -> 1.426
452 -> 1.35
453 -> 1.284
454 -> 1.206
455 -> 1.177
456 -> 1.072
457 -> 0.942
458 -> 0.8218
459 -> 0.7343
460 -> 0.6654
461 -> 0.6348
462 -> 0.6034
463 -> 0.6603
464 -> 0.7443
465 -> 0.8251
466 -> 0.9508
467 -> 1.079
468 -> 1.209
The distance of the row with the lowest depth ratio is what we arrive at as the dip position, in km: 384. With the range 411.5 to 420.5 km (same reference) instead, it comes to 414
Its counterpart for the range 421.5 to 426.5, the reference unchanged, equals 426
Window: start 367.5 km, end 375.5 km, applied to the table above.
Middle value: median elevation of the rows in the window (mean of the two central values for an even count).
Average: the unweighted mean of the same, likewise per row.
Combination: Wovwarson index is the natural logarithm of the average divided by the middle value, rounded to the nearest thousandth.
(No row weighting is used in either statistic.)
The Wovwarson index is 0.014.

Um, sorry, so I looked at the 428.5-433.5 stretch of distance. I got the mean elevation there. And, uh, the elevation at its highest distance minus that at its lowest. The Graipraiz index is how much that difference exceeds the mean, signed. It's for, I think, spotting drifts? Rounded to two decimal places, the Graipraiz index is -1.34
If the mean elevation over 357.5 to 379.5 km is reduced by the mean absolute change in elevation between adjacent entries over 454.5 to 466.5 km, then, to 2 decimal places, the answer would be 1.46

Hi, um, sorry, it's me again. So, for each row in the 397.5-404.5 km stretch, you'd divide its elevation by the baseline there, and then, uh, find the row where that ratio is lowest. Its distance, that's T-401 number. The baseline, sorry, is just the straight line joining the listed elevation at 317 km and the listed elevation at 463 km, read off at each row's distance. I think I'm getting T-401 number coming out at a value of 403 km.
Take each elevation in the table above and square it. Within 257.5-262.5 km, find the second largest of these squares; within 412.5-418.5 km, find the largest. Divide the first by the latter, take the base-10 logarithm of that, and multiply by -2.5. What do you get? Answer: 0.13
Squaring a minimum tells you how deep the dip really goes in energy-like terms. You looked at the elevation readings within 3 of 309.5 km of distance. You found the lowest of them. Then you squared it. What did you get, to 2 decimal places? 2.11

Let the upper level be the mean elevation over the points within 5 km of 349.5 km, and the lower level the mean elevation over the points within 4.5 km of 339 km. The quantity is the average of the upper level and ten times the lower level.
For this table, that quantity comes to 8.73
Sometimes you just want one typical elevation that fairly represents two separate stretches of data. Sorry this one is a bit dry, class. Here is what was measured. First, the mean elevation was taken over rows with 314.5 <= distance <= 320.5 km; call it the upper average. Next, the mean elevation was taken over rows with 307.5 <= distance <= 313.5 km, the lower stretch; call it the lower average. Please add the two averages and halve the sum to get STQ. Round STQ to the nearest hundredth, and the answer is 1.50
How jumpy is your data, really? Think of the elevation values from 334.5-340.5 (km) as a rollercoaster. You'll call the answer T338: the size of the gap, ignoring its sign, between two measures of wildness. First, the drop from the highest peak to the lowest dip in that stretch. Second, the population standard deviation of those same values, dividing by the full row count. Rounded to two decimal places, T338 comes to 0.07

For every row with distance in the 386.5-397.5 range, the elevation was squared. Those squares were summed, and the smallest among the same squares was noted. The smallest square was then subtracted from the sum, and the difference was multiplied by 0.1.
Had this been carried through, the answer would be 1.8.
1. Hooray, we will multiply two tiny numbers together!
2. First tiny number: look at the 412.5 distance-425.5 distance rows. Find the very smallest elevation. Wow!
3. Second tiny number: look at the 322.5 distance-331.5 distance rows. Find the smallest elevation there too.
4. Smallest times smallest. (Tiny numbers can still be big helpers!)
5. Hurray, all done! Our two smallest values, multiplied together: 2.03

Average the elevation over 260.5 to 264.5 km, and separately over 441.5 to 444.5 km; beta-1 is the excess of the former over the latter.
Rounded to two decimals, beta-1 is -0.12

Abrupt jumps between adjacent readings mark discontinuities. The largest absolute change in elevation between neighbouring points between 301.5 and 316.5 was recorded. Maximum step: 0.14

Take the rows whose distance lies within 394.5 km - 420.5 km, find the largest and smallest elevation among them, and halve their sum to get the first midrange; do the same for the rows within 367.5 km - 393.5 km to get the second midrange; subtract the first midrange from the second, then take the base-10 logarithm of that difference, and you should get -0.76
